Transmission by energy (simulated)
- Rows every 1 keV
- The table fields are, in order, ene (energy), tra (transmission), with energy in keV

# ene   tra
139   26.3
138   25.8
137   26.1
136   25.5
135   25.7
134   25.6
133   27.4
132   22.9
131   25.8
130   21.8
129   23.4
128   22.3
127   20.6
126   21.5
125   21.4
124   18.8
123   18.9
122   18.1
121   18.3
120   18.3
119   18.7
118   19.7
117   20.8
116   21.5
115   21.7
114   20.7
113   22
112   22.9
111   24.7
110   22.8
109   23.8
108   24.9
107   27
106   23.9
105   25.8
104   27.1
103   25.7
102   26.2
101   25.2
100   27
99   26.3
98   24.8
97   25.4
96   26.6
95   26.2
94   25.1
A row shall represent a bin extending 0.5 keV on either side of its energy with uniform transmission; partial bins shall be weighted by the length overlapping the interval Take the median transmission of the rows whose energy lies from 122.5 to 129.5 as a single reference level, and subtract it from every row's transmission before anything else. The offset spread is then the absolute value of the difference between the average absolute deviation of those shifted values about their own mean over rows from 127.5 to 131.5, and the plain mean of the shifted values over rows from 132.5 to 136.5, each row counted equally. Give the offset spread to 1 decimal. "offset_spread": 3.4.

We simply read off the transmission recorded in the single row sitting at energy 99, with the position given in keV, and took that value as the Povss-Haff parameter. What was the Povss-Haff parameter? 26.3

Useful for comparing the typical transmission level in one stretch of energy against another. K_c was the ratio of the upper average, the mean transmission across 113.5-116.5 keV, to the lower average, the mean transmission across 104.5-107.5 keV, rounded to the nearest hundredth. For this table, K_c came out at 0.83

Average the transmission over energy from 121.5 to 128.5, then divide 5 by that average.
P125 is 0.247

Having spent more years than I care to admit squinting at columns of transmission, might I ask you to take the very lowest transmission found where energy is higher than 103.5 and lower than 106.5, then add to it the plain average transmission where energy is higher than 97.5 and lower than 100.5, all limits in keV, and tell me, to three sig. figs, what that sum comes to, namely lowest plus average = 49.9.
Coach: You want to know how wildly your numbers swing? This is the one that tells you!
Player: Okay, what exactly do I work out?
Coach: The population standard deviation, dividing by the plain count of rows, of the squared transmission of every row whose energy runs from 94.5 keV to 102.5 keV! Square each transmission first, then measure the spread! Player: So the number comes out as 36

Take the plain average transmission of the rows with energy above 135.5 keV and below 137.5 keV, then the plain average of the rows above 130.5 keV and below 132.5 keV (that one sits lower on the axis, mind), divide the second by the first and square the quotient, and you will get 0.89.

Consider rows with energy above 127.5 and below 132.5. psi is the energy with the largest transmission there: 131 keV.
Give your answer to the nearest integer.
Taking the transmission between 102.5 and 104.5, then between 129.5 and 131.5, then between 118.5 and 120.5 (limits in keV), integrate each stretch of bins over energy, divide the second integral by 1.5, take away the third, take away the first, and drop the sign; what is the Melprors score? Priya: 58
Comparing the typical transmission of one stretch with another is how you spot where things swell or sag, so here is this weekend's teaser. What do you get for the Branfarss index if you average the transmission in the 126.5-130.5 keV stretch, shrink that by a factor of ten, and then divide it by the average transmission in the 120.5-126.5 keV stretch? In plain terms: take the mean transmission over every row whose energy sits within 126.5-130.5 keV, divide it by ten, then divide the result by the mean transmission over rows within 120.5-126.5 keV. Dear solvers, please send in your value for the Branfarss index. 0.113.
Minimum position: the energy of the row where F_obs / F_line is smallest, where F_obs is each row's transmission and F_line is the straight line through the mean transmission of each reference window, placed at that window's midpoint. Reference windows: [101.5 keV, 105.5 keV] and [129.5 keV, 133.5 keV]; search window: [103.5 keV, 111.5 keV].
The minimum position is 110 keV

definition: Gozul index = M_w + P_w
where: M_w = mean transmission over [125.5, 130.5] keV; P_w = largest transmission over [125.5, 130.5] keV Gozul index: 45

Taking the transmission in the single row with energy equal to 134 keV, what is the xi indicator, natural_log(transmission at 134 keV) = 3.24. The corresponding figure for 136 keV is 3.24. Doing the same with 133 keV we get 3.31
